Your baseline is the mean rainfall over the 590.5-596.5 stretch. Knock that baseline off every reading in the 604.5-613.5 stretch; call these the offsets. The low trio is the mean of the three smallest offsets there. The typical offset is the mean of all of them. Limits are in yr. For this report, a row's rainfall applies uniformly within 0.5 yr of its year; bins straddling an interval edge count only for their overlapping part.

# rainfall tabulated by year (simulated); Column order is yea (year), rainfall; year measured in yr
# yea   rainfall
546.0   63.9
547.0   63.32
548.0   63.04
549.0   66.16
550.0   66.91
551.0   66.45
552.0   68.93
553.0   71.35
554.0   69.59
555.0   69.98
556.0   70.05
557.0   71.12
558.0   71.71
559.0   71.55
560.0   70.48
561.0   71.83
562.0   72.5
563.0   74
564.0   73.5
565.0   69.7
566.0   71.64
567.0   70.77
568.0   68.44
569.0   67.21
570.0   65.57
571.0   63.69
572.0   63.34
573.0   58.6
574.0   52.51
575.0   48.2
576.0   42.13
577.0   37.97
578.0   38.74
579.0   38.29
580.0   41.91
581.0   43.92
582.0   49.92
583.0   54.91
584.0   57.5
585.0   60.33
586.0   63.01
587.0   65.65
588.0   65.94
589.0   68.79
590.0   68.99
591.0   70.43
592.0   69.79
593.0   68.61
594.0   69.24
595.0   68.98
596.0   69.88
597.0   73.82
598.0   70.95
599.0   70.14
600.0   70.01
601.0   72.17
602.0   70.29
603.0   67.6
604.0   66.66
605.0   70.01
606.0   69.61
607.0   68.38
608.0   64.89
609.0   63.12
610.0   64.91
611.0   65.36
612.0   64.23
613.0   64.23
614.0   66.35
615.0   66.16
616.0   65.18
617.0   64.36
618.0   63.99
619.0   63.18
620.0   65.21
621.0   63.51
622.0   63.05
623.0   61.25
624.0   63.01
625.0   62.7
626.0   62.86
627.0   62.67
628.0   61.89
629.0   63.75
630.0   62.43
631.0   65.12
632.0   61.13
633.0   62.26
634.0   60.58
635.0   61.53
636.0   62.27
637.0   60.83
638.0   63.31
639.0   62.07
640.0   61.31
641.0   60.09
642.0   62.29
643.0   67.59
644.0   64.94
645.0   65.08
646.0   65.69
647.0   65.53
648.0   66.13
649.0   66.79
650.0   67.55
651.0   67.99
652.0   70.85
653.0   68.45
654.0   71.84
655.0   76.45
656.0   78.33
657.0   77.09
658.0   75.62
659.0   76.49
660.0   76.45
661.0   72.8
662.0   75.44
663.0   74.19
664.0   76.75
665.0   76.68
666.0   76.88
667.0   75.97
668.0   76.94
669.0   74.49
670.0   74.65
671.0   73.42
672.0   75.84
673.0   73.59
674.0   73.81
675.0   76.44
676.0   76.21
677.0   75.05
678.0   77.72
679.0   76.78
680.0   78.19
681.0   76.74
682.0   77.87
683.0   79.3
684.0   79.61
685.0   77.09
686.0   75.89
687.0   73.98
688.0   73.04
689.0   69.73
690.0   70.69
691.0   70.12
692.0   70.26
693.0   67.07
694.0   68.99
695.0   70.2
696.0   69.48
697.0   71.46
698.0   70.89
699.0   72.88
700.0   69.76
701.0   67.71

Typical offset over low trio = 0.61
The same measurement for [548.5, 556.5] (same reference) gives 0.27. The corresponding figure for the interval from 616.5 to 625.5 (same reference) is 0.85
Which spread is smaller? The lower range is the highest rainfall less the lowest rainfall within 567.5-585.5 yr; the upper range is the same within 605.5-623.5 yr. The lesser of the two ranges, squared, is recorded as 70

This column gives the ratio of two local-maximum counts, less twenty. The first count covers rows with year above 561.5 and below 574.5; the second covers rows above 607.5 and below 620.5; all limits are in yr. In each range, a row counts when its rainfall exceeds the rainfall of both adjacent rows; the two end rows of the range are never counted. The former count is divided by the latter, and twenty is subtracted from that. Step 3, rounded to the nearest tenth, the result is -19.0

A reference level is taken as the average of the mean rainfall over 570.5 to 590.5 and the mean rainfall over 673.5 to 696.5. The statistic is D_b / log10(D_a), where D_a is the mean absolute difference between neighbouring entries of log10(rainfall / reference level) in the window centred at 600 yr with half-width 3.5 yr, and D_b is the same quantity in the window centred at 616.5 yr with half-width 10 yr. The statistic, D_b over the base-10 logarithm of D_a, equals -0.0040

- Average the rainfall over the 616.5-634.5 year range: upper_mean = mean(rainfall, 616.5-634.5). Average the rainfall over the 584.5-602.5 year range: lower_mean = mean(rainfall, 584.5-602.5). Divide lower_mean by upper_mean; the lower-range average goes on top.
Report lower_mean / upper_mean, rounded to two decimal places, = 1.09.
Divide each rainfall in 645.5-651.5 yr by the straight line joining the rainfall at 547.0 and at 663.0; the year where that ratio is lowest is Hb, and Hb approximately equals 647.0 yr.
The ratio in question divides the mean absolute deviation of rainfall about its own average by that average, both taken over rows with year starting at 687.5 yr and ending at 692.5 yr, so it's 0.01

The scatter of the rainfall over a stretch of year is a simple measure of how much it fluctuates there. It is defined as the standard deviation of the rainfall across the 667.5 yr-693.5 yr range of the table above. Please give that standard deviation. 3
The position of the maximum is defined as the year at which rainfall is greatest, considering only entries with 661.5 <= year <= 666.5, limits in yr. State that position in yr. 666.0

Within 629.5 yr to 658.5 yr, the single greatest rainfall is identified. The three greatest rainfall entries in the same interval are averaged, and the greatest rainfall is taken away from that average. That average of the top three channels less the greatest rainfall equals -1.0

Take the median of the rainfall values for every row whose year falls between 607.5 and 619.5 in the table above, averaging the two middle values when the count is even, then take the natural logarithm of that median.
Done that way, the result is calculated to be 4.17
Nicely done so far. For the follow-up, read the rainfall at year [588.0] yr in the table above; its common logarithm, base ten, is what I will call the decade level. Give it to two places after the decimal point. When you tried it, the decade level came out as 1.82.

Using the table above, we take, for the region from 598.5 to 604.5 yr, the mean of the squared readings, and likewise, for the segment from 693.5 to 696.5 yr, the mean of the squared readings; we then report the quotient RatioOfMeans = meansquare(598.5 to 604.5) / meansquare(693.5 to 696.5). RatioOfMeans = 1.0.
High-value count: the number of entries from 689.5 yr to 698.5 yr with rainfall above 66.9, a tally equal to 9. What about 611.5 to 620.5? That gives 0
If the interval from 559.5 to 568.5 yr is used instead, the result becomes 9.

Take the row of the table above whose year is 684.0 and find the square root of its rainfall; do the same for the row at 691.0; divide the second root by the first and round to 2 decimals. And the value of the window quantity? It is 0.94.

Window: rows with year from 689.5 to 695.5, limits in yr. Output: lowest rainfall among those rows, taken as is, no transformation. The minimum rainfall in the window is 67.07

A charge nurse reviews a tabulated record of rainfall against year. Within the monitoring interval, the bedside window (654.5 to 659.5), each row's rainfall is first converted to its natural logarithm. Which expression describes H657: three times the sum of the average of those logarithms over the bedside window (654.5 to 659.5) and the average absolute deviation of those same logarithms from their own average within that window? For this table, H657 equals 13.05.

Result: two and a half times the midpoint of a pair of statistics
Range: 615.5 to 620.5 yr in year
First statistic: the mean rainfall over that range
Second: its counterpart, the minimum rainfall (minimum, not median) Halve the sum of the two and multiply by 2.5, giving 159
